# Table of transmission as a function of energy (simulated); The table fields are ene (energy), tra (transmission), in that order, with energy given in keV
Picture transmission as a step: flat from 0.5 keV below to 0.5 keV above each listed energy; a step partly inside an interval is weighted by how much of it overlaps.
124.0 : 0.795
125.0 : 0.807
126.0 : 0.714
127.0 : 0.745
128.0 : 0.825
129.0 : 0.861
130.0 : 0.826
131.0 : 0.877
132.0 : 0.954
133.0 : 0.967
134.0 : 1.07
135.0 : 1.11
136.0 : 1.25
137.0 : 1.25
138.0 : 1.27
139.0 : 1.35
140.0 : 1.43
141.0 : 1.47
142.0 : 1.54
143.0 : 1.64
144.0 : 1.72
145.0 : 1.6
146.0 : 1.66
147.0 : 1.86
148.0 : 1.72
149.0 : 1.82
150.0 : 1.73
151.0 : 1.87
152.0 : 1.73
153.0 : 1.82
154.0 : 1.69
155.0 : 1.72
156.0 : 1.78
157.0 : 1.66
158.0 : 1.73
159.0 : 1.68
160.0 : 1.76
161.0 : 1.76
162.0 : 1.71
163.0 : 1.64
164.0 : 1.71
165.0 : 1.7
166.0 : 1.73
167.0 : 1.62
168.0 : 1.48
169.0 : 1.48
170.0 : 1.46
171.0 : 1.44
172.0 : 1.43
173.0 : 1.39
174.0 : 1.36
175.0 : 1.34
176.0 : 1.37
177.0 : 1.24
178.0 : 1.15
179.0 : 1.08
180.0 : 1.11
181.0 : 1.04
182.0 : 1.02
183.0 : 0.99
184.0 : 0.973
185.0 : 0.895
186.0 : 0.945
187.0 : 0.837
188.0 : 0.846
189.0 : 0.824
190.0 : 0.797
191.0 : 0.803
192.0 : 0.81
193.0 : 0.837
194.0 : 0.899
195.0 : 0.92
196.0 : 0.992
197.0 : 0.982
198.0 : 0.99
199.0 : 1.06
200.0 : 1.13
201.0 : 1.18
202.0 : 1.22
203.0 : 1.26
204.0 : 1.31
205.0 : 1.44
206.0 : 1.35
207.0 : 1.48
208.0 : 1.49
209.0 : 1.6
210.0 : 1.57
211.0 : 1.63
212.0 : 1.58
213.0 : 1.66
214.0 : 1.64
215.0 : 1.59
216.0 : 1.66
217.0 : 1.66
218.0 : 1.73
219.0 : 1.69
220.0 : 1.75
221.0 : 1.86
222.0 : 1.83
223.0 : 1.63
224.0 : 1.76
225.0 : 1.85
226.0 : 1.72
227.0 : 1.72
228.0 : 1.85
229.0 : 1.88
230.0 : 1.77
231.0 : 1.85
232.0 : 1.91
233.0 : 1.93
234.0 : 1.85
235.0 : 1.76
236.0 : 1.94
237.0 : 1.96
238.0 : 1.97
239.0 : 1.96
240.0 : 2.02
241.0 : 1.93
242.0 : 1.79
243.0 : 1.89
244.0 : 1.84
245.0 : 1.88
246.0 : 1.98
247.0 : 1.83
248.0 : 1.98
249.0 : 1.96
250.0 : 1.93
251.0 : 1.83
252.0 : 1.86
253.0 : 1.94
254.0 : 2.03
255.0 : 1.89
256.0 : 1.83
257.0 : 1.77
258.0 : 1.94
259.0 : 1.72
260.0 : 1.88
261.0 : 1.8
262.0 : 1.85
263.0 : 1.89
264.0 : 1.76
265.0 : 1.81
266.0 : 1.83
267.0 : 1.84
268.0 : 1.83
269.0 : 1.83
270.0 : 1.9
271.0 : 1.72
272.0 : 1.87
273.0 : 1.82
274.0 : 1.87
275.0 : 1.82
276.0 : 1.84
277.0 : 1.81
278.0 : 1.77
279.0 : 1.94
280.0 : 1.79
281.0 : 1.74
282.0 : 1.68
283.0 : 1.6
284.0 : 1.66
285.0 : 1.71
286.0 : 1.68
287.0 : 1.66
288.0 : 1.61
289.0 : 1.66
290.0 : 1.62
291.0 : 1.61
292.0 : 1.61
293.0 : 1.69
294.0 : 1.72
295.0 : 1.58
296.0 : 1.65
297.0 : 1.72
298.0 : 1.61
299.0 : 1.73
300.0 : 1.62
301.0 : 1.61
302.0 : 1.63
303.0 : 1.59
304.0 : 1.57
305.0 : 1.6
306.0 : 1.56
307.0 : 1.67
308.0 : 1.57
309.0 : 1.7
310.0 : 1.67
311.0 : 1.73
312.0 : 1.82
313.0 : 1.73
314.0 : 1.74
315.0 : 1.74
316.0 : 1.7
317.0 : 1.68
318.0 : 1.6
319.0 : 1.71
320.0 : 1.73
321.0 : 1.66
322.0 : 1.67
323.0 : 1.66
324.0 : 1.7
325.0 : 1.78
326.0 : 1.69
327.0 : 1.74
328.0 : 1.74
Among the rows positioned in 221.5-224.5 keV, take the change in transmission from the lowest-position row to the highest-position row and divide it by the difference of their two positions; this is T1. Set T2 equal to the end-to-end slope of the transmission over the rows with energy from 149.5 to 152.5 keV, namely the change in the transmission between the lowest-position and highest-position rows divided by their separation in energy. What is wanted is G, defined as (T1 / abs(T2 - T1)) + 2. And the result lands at 1.0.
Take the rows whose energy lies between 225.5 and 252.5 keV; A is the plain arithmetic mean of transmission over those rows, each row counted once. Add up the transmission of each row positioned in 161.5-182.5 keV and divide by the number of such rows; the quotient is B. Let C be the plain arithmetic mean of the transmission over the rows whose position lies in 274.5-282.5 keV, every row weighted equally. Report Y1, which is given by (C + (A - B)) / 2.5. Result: 0.9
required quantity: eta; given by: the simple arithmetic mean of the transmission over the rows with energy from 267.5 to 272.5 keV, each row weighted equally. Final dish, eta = 1.83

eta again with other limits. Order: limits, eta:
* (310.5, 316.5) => 1.74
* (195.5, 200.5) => 1.03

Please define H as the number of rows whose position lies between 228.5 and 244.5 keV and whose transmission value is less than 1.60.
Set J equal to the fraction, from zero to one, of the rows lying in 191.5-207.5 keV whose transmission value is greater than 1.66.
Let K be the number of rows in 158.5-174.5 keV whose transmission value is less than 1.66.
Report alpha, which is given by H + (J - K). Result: -9.0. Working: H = 0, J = 0.00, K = 9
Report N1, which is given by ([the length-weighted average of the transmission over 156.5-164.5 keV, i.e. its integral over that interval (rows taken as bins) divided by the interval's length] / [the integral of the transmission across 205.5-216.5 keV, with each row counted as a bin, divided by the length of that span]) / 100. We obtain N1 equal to 0.011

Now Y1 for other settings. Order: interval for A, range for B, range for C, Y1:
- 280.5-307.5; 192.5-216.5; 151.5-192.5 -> 0.7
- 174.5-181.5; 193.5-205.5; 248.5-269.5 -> 0.8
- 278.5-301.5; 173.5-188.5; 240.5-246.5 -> 1.0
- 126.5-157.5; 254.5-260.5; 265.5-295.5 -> 0.5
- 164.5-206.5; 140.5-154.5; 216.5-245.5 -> 0.5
